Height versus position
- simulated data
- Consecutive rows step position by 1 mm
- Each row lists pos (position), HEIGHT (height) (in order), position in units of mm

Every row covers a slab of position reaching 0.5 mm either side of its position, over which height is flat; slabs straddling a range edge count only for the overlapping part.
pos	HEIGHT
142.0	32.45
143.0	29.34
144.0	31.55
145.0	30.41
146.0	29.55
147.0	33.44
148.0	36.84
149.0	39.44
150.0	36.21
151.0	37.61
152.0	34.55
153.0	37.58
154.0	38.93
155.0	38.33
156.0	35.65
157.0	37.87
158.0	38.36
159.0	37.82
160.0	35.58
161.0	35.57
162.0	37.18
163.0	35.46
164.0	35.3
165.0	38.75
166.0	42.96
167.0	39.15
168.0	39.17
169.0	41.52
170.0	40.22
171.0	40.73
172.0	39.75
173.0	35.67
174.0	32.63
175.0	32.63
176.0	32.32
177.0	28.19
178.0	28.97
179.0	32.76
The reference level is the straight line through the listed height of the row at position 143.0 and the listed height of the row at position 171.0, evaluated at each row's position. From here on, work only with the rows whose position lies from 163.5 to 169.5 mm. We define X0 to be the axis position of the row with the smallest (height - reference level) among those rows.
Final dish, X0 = 164.0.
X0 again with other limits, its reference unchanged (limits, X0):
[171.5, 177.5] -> 177.0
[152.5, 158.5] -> 156.0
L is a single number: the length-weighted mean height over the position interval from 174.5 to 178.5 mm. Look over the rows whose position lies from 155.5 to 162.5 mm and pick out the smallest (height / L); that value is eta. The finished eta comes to 1.17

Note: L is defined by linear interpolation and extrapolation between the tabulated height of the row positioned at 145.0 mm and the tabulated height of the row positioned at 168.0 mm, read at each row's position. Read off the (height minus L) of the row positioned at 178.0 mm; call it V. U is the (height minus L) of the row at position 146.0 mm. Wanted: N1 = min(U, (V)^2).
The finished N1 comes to -1.2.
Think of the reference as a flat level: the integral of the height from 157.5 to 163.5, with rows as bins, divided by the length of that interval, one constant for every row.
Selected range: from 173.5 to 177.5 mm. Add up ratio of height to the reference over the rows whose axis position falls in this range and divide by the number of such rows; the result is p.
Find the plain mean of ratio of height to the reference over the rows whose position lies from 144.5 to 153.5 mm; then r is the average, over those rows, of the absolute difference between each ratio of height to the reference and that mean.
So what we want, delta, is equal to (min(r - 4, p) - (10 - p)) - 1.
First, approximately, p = 0.86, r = 0.075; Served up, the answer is -14.1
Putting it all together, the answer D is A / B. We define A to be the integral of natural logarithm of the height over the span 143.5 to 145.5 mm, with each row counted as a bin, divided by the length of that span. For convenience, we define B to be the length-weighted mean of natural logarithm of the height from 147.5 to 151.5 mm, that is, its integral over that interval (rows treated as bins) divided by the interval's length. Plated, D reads 0.95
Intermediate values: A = 3.43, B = 3.62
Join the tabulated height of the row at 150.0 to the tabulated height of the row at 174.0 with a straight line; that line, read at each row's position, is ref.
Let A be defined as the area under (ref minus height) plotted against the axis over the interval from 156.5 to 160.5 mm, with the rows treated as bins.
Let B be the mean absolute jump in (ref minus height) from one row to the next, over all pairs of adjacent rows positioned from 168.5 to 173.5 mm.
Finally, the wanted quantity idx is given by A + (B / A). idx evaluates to -10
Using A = -10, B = 1.6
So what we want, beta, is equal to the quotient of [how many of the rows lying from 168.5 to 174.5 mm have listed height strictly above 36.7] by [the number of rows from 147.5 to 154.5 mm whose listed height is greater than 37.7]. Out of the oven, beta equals 2.0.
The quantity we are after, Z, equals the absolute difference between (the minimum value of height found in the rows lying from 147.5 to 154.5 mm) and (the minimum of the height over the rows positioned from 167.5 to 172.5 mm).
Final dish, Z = 4.6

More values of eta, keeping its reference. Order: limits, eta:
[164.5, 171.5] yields 1.27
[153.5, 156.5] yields 1.17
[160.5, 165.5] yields 1.16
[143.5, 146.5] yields 0.97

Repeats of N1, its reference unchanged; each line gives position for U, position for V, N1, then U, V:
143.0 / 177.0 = -0.3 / 0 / -14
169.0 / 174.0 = 2.0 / 2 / -9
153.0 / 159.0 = 4.1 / 4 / 2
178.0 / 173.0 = -14.0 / -14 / -5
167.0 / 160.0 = 0.3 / 0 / -1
